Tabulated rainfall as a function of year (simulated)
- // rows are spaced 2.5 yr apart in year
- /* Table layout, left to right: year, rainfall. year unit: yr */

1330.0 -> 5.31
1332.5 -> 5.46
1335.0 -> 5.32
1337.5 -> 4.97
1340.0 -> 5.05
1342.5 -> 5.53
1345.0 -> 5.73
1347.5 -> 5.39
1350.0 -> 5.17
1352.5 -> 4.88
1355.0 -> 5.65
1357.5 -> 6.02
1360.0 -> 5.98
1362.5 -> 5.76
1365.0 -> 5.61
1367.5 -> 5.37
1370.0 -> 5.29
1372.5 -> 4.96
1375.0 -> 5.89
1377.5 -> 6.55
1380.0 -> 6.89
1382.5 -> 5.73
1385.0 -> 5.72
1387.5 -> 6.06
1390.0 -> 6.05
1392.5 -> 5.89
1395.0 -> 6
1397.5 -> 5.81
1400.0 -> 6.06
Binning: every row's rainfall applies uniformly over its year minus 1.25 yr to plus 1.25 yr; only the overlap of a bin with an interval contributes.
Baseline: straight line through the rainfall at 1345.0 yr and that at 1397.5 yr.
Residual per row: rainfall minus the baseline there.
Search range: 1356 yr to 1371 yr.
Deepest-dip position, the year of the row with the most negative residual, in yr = 1370.0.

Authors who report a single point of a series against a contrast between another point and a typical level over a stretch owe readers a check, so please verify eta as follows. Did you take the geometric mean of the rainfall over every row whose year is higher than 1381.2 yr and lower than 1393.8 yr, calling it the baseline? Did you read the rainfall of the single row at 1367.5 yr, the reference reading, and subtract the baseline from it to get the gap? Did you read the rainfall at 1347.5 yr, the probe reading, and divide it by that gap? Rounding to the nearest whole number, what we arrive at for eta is -10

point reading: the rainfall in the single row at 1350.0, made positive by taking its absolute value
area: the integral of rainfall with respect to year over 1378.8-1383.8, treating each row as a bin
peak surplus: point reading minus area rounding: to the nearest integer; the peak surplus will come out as -26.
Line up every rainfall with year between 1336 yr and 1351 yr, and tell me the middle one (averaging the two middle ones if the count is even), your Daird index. 5.28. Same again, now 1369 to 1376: 5.29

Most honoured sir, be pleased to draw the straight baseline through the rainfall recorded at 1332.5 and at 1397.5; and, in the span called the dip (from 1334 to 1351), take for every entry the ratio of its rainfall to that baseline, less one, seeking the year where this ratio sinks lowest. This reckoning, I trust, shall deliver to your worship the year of 1337.5 yr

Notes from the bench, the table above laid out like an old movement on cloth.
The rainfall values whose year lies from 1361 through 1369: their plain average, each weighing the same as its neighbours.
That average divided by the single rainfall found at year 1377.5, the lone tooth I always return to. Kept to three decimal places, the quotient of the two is 0.852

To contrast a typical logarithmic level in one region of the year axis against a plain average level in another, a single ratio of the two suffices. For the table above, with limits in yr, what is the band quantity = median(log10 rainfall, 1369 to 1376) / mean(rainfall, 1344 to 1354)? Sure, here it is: 0.137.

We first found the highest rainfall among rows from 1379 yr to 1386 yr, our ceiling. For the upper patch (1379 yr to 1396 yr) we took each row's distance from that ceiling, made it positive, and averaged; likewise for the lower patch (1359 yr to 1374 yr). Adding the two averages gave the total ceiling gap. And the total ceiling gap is 2.2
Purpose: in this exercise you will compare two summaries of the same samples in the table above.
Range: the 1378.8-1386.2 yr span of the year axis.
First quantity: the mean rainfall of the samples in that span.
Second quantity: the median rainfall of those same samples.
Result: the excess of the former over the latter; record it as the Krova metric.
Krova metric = 0.38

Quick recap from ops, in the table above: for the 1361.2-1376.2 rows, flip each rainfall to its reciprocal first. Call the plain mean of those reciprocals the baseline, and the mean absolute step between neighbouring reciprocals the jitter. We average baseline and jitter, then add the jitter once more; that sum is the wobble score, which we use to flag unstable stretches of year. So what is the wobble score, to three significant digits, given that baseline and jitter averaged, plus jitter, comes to 0.109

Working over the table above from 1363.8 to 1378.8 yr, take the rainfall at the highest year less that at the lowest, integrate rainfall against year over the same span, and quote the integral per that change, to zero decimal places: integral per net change 90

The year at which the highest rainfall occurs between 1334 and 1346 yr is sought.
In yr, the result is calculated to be 1345.0 yr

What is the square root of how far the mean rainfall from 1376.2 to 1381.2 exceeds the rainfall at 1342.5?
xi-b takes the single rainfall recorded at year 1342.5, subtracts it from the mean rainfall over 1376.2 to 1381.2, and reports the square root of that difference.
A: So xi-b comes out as 1.09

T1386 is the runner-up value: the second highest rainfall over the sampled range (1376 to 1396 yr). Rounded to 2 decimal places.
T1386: 6.55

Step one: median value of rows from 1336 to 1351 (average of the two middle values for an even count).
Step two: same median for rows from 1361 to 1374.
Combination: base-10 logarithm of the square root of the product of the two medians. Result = 0.726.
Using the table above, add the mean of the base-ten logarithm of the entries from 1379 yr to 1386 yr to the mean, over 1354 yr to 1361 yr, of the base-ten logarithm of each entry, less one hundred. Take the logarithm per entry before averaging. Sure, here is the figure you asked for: -98.45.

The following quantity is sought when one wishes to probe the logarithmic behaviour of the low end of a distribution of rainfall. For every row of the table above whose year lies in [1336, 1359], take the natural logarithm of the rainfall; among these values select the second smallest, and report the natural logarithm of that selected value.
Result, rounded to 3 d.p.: 0.472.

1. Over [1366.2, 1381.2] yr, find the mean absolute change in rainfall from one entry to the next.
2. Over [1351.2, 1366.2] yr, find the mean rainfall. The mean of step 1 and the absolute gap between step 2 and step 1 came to 2.82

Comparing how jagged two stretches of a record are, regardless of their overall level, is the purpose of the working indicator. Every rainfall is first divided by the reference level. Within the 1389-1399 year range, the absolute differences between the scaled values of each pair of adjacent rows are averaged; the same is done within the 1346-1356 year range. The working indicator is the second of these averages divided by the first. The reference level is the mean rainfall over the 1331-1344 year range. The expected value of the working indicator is 2.8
